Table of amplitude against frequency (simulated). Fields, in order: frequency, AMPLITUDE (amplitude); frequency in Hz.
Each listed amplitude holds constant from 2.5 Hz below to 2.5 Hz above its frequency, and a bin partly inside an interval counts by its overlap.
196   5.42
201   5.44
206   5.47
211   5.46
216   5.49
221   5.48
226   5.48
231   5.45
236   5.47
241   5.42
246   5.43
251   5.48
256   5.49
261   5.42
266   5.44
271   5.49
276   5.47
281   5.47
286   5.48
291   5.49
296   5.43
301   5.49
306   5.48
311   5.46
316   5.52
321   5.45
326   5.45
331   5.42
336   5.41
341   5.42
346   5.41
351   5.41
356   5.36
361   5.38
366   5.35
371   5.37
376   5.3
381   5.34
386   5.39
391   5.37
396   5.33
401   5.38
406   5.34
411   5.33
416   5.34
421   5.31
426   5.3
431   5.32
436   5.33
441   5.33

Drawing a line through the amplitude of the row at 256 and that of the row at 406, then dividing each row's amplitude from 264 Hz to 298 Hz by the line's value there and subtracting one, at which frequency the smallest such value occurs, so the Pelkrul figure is 266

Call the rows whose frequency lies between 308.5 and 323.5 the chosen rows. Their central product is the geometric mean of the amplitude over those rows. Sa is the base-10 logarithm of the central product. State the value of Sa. 0.7385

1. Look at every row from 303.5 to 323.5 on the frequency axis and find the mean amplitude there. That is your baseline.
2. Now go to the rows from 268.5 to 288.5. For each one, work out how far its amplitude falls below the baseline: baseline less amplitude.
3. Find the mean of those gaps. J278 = 0.000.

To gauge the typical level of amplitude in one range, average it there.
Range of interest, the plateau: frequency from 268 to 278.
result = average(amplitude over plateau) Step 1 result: 5.48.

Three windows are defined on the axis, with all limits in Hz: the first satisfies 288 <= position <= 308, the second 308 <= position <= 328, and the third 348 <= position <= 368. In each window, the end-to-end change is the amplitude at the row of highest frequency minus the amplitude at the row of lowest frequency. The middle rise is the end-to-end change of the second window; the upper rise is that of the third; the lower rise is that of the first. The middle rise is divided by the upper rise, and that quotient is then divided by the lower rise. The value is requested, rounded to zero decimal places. -17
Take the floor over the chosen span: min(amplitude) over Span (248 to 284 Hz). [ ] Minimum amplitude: 5.42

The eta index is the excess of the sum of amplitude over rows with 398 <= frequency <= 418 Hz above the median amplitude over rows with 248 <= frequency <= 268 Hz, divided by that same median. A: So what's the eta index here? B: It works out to 2.92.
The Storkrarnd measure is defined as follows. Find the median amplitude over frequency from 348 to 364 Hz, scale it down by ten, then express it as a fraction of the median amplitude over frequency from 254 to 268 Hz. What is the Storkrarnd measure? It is 0.0989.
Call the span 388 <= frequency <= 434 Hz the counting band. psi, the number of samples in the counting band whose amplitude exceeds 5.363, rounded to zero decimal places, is 2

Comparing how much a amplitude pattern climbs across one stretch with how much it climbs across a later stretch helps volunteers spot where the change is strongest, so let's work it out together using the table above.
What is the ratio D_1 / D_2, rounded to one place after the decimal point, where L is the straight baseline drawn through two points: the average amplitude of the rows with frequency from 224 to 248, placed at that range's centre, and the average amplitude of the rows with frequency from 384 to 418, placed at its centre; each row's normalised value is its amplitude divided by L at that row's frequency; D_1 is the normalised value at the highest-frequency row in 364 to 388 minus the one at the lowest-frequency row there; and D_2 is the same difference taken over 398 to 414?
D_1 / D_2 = -1.2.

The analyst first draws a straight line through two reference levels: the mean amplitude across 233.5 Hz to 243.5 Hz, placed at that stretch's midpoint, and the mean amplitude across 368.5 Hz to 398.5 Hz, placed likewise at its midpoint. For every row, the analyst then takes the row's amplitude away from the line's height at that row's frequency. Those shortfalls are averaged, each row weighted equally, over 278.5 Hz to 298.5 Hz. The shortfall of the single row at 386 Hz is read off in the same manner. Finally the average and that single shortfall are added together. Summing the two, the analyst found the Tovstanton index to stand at -0.10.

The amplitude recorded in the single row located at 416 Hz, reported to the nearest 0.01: 5.34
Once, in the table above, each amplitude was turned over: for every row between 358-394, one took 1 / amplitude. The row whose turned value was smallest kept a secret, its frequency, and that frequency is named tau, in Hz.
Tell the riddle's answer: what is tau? 386 Hz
